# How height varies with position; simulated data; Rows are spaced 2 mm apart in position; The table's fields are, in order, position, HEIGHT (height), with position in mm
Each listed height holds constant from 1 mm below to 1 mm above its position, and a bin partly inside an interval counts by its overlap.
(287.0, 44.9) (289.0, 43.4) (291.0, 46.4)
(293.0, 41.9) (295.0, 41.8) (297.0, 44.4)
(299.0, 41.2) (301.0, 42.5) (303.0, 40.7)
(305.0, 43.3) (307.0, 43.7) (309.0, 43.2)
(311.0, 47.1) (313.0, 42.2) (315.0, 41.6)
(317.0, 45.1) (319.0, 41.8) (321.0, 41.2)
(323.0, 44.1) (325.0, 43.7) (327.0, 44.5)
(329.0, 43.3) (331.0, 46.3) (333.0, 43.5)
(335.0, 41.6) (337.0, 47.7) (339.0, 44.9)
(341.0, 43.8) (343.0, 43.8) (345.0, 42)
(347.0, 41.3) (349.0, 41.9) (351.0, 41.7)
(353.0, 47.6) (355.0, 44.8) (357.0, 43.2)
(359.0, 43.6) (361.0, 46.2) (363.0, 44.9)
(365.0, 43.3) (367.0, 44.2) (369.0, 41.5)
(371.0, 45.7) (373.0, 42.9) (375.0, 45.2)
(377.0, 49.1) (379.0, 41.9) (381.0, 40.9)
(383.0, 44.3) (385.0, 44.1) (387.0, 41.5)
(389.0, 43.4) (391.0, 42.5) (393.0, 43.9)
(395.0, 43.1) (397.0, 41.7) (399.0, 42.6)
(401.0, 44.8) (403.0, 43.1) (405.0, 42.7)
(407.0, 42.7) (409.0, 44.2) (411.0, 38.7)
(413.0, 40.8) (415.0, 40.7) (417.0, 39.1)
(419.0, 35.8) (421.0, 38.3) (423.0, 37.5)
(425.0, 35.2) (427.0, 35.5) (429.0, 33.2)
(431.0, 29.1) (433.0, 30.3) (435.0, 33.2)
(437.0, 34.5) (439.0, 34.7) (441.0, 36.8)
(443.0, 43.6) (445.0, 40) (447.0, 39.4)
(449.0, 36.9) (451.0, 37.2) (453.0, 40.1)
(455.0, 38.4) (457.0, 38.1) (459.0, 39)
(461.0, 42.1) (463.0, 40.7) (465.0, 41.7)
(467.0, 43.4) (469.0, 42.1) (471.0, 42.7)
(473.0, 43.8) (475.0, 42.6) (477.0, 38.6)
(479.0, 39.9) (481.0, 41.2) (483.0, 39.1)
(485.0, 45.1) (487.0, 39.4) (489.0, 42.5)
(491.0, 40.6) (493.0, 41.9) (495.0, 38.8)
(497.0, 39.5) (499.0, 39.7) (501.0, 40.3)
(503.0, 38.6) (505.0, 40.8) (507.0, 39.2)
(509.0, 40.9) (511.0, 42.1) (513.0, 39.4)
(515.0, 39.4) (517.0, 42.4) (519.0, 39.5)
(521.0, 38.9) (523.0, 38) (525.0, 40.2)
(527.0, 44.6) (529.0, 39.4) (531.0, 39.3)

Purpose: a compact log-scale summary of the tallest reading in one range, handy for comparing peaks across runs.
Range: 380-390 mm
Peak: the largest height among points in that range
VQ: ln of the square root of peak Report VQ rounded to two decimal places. 1.90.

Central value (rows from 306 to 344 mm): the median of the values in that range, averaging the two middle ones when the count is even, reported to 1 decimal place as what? 43.7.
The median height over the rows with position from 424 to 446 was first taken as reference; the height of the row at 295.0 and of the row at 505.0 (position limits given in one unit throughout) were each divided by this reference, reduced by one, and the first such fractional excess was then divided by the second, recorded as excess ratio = 1.2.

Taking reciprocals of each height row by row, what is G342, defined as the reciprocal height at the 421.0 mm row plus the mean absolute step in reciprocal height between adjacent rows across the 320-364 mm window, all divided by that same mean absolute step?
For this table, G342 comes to 27.4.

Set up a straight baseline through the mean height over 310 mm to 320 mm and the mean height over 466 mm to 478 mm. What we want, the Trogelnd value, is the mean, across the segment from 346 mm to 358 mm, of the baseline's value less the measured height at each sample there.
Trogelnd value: -0.2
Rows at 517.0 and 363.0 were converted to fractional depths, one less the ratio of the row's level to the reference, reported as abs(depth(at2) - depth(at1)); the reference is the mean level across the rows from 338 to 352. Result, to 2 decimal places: 0.06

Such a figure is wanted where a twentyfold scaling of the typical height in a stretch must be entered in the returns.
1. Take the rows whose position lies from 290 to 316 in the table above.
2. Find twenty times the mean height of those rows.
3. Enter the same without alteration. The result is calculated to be 862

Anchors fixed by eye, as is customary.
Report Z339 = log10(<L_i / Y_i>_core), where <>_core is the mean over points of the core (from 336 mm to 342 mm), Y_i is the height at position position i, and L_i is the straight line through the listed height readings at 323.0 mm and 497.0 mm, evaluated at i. -0.017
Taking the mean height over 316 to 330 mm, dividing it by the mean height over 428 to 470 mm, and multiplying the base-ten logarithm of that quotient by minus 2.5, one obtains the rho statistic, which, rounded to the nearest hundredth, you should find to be -0.15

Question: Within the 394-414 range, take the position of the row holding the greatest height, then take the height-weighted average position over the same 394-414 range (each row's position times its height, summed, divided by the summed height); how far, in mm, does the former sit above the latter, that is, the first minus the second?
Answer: -2.9 mm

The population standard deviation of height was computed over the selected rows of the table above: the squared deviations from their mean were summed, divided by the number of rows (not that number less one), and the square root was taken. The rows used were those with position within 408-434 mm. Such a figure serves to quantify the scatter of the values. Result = 4.1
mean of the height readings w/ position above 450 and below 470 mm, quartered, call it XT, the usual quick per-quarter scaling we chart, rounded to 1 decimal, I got 10.1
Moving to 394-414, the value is 10.6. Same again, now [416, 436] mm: 8.7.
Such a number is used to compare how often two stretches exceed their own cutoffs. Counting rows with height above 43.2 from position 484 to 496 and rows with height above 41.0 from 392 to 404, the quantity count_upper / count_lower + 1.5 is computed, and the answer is 1.67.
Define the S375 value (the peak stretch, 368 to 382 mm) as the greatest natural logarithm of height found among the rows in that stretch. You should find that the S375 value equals 3.89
